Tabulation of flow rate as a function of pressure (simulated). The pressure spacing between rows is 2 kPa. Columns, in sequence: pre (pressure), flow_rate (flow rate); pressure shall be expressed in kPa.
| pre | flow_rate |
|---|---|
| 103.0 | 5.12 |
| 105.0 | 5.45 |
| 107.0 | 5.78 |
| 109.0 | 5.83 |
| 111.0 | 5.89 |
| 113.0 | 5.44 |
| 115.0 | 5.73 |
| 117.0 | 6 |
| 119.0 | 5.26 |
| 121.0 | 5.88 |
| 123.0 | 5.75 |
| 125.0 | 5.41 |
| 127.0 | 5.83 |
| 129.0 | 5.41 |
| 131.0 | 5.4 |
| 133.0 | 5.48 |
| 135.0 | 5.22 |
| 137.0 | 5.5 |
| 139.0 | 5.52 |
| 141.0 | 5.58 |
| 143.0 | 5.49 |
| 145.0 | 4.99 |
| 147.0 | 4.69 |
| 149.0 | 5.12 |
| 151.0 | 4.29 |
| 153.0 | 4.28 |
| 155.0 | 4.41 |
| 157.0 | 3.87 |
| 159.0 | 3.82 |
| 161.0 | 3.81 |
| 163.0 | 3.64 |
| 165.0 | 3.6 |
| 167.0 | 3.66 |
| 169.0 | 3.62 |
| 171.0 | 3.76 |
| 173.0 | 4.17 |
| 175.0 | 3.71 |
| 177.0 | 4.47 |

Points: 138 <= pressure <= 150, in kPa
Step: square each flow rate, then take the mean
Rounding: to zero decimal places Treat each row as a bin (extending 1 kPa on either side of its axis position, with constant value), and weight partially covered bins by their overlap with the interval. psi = 27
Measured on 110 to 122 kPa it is 33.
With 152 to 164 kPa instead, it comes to 16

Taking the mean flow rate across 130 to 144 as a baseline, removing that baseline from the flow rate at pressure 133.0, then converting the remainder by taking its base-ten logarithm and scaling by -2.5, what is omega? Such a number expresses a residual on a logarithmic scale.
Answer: 4.0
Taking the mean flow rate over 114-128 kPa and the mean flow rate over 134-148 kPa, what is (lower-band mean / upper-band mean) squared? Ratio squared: 1.16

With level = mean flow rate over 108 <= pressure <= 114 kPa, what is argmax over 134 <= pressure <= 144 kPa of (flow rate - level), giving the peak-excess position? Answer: 141.0 kPa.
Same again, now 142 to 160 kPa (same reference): 143.0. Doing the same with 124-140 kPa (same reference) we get 127.0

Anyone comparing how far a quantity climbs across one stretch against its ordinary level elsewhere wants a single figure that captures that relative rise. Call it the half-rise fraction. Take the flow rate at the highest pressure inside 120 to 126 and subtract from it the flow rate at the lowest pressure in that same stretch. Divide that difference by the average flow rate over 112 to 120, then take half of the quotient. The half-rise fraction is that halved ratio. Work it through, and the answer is -0.042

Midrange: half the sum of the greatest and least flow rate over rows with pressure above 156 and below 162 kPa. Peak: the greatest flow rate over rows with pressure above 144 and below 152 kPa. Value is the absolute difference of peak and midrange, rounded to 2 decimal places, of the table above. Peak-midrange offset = 1.28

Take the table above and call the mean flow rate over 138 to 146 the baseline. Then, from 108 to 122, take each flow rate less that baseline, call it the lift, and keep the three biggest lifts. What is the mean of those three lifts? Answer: 0.5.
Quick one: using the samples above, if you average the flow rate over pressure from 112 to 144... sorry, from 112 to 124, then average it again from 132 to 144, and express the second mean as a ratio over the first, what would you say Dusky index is 0.96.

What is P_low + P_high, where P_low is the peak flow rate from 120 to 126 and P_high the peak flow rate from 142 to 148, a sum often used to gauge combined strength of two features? 11.4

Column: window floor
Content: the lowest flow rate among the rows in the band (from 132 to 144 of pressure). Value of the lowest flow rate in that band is 5.22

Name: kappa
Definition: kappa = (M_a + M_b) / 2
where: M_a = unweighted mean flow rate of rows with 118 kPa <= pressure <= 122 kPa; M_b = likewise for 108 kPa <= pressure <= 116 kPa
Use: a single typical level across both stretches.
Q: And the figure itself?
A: 5.6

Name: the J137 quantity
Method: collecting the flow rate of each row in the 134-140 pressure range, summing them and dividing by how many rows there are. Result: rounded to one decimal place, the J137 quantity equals 5.4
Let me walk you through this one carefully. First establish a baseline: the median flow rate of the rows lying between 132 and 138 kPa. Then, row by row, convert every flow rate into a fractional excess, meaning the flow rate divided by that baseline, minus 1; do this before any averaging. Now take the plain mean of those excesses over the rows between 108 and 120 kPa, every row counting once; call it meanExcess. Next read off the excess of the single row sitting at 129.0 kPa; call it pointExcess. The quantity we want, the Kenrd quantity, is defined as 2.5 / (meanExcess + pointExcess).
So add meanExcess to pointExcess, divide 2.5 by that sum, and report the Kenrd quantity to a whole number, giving 97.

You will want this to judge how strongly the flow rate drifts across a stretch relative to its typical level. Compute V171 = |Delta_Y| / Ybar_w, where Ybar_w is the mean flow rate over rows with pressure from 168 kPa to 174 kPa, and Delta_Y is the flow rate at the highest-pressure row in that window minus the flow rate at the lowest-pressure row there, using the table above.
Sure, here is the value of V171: 0.14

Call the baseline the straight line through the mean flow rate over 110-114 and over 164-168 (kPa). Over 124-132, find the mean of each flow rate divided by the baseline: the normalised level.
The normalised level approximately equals 1.09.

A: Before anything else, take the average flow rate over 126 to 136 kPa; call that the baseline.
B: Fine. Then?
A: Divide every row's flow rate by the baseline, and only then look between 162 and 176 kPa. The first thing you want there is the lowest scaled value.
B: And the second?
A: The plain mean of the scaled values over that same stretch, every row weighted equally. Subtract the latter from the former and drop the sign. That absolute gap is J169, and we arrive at 0.025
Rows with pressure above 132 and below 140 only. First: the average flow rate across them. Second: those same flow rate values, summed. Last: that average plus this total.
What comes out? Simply 27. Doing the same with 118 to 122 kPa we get 17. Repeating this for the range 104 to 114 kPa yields 34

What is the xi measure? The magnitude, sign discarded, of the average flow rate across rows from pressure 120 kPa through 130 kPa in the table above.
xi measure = 5.66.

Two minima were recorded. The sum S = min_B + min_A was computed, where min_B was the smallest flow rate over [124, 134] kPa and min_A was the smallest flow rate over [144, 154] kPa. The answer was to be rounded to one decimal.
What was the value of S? 9.7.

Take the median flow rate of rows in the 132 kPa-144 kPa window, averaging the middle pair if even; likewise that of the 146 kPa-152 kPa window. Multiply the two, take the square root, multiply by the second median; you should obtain 23.8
